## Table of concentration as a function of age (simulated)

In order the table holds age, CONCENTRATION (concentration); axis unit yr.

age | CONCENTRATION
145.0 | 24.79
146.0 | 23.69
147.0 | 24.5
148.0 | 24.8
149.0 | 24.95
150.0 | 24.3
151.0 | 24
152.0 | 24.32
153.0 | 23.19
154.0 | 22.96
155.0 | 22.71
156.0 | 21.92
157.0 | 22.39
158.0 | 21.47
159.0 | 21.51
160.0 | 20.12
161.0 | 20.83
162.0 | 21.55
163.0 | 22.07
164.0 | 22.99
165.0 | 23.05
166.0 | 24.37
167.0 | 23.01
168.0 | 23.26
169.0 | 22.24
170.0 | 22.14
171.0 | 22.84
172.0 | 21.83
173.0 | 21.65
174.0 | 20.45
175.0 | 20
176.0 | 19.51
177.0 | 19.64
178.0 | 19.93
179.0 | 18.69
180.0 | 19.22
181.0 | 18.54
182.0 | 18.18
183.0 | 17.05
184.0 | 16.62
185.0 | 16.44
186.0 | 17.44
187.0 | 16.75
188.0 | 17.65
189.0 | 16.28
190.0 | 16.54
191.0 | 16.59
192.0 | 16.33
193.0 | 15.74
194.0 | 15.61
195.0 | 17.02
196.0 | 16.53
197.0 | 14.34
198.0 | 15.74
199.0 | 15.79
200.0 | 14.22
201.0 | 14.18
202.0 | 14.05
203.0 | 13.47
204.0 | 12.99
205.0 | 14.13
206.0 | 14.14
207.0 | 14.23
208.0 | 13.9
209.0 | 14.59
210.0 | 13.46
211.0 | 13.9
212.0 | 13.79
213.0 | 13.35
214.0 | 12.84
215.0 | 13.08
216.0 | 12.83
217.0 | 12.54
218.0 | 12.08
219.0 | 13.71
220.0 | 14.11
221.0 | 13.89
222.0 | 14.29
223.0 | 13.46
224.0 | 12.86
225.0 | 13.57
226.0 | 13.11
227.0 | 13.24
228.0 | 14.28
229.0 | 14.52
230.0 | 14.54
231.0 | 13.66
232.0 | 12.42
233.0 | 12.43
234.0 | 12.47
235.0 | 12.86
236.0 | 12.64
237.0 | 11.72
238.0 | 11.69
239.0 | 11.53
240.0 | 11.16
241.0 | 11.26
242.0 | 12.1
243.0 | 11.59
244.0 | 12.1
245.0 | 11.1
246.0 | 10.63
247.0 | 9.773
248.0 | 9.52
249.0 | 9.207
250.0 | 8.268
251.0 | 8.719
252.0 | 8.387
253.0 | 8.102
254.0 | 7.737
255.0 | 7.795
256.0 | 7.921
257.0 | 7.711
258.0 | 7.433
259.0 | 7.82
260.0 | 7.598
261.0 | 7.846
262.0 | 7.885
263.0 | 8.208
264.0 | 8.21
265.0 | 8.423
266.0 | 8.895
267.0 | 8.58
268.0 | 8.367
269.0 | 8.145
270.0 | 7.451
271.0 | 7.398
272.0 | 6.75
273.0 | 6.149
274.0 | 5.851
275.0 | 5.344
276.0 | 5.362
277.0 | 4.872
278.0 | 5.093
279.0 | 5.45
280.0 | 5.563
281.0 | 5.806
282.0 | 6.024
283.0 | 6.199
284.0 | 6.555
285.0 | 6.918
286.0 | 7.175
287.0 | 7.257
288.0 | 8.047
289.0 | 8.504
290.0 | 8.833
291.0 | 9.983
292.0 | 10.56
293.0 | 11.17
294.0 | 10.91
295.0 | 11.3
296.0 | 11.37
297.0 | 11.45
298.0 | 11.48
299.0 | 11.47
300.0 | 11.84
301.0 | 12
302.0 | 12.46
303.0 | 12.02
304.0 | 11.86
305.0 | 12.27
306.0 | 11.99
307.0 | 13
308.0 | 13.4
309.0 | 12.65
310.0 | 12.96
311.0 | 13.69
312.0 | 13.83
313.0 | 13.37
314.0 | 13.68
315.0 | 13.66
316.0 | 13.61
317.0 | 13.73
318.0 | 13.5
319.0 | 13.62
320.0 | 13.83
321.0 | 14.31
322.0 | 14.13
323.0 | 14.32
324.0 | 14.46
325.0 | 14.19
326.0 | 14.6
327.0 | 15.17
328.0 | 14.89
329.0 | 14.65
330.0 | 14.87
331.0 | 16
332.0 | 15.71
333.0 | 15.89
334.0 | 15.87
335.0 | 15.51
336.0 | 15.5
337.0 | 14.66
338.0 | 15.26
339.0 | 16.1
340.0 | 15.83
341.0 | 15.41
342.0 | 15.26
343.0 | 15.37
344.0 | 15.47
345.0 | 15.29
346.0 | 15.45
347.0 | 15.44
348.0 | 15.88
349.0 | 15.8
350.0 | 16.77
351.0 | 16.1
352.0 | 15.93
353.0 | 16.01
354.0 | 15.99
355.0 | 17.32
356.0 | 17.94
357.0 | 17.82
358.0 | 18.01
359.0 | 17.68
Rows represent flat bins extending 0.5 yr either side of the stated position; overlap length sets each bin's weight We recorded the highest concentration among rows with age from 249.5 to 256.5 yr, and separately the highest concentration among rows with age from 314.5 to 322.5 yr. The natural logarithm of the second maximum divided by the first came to 0.5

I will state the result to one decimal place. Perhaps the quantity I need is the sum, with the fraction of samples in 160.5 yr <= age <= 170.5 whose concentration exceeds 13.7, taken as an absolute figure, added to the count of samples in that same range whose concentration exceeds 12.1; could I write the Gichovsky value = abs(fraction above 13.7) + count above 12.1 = 11.0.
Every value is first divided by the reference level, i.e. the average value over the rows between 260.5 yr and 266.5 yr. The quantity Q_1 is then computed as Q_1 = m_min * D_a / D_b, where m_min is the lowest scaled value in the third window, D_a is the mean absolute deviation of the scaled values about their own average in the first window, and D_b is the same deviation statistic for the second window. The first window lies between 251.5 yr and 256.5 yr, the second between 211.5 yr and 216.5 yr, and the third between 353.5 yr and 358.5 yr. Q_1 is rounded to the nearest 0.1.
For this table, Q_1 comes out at 1.3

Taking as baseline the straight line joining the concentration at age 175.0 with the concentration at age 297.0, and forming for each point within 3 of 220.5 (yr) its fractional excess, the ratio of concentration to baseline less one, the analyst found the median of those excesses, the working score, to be -0.18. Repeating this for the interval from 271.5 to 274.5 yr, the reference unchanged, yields -0.53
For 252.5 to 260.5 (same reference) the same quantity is -0.46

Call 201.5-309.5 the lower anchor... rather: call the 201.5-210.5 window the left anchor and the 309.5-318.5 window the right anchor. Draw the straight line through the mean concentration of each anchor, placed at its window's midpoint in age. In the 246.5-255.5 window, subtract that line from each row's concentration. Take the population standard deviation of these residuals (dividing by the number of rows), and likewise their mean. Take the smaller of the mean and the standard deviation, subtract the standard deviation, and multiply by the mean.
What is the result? 30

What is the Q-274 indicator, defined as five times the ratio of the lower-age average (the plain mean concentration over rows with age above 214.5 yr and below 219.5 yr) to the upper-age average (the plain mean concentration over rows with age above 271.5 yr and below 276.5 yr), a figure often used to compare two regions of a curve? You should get 10.9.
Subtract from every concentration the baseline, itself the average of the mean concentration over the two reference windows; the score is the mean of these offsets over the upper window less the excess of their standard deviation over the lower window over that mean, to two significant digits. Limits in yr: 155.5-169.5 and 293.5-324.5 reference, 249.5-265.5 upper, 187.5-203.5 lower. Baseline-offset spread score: -20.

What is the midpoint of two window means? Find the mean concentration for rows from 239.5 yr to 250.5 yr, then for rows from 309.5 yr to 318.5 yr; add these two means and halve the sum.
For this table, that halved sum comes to 12.1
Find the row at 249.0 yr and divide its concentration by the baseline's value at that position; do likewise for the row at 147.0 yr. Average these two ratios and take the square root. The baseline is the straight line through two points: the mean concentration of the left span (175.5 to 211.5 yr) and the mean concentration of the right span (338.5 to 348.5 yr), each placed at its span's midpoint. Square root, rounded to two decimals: 1.02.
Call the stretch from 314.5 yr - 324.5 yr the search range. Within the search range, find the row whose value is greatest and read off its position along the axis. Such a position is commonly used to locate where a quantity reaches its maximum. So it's 324.0 yr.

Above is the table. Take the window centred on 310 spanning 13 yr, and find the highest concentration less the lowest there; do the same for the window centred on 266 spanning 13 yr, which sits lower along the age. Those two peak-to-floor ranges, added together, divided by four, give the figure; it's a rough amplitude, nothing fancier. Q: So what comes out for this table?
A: 1.03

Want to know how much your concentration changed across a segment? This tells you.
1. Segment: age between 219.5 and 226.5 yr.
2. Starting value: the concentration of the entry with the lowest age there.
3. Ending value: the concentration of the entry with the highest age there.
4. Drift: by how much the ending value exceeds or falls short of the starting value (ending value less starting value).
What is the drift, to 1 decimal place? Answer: -1.0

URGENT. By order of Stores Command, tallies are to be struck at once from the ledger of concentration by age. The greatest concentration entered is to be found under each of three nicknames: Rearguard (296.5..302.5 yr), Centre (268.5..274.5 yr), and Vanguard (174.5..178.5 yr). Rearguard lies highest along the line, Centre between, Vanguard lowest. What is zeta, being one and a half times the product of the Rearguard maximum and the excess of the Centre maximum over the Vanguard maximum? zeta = -222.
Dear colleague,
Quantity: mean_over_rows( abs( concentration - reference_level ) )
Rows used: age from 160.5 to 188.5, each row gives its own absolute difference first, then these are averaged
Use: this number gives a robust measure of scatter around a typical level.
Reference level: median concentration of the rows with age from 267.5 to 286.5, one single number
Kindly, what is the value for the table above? 14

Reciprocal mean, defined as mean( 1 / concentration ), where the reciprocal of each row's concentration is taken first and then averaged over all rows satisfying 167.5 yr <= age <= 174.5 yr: 0.05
